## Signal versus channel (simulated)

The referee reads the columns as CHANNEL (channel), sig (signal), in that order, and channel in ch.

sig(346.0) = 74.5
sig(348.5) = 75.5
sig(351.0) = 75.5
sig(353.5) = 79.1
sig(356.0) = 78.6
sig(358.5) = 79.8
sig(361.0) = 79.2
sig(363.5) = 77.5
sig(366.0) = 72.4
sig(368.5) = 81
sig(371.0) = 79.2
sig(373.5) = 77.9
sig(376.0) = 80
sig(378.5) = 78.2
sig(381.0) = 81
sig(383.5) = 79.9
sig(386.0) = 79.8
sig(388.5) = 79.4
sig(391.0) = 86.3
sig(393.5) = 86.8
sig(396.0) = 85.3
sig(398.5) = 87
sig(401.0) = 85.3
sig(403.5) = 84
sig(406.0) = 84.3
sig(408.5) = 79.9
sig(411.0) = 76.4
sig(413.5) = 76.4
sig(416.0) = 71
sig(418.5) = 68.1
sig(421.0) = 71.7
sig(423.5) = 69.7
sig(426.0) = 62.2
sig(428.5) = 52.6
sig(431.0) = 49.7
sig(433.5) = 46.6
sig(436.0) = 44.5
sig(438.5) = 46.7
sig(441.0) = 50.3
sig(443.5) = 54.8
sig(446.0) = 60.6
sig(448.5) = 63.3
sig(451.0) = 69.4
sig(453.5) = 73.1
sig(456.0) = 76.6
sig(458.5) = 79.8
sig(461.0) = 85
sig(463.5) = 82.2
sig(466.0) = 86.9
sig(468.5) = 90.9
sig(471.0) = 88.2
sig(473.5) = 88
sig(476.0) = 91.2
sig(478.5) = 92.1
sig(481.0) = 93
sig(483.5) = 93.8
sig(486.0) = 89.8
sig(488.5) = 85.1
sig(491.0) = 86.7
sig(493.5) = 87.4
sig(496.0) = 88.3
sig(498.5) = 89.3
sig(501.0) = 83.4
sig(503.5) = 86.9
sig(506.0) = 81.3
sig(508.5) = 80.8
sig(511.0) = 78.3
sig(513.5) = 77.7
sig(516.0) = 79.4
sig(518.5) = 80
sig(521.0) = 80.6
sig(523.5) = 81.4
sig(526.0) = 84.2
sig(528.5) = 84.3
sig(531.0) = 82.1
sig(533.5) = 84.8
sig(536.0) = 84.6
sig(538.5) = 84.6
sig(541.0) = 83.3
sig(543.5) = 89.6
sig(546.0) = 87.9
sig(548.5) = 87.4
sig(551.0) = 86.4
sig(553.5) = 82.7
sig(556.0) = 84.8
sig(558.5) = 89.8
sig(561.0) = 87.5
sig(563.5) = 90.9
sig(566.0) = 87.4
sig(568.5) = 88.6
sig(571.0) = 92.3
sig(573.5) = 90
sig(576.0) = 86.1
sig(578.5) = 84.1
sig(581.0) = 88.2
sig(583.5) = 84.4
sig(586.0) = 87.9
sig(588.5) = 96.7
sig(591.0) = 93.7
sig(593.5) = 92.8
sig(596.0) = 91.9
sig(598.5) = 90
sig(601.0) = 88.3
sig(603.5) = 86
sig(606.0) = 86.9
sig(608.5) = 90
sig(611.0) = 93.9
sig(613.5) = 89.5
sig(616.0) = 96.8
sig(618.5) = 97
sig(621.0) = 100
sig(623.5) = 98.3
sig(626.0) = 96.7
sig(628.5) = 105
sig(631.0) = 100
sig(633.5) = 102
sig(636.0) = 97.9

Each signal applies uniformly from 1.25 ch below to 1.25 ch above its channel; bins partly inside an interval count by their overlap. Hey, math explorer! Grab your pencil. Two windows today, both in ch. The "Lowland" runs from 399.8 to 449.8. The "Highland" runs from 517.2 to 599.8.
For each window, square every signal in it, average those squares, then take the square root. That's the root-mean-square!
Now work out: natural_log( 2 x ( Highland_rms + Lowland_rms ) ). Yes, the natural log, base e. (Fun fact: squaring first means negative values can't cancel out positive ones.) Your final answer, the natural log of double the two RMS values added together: 5.73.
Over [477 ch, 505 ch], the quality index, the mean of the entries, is 89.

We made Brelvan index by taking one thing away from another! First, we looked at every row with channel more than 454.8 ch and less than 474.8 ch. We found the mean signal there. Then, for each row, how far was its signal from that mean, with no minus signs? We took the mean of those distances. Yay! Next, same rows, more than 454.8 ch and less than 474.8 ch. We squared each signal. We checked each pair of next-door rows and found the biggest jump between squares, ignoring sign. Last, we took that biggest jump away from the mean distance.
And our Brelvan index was -853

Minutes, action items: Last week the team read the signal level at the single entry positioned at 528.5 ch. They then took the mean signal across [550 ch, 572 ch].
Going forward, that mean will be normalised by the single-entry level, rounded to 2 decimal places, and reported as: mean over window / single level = 1.04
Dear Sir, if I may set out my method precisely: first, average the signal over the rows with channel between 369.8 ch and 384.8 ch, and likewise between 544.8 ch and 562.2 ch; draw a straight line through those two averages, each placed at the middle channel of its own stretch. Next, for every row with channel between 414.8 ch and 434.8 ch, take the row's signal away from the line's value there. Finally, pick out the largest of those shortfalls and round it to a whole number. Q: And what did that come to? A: 35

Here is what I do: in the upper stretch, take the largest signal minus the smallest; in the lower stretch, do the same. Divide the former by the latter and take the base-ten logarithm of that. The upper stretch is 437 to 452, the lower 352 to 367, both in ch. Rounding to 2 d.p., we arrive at 0.49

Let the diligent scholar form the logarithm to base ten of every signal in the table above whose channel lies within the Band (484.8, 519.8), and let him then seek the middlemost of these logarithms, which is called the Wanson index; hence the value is 1.93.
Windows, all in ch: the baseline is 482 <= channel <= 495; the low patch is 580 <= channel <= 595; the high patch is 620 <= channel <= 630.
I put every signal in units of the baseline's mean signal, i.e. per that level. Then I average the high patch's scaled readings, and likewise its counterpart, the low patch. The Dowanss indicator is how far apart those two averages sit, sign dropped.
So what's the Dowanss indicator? 0.11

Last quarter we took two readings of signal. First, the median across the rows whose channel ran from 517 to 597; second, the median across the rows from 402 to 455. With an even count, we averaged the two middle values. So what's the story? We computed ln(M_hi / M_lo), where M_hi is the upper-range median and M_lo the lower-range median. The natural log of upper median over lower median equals 0.24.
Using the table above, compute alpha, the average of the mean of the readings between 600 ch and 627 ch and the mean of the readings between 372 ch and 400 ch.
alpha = 88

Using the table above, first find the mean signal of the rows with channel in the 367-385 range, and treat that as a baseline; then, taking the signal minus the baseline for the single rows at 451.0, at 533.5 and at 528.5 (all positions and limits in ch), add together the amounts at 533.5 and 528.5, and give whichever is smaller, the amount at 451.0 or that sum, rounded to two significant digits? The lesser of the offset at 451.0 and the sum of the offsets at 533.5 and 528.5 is -10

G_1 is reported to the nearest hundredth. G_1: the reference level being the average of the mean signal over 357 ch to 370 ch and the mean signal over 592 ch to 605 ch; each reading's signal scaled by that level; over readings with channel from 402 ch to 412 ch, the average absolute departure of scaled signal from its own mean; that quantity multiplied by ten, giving 0.36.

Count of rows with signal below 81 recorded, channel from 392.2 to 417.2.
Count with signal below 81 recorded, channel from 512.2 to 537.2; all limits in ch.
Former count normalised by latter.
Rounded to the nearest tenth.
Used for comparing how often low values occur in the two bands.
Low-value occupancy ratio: 1.0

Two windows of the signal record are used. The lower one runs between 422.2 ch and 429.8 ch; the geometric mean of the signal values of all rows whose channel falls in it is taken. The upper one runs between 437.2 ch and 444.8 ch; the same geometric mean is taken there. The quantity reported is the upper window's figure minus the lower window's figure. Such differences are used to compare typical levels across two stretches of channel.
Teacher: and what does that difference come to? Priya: -11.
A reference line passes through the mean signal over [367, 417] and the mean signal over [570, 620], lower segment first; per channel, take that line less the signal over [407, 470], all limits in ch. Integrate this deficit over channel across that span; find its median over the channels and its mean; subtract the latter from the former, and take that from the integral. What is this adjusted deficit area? 975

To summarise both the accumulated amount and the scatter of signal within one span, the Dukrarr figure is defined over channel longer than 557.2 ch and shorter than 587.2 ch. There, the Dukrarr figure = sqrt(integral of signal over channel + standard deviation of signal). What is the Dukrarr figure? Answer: 51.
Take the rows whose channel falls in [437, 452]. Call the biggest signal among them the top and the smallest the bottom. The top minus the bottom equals 23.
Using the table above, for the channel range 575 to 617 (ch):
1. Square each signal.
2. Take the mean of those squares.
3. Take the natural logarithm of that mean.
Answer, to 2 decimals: 9.00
